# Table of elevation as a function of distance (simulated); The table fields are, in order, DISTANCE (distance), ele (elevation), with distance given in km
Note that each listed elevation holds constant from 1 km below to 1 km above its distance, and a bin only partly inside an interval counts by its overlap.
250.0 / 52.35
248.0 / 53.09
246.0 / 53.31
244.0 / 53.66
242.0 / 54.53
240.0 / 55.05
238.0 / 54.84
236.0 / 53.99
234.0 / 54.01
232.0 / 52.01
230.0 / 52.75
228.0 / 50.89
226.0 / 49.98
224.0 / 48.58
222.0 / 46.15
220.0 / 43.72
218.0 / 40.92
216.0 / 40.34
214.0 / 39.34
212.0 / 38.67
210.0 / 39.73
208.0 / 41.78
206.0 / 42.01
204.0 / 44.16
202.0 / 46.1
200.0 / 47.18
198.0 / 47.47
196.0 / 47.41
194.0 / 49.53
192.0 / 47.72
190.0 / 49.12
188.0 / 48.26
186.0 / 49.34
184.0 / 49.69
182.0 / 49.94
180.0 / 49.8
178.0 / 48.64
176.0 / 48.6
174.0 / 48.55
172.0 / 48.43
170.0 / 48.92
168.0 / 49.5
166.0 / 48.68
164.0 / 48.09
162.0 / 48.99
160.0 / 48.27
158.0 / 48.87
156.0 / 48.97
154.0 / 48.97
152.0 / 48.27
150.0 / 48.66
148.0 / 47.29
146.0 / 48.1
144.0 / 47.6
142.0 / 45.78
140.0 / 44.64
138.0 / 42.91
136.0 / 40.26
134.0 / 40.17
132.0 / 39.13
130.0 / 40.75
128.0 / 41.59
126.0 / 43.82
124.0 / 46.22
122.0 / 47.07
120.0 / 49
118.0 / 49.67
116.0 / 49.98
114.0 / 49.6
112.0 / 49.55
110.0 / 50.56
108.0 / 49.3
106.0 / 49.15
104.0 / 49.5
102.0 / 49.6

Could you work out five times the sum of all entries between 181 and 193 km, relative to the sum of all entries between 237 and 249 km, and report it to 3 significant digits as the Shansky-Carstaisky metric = 4.53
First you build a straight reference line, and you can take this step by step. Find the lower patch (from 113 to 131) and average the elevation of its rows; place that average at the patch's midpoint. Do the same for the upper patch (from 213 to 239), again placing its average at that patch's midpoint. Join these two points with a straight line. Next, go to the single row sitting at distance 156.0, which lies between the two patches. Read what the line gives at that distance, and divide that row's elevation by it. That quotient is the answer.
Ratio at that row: 1.04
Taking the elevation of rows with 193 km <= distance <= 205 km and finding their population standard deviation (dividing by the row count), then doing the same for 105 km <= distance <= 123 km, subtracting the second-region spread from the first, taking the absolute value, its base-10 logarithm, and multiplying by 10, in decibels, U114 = -1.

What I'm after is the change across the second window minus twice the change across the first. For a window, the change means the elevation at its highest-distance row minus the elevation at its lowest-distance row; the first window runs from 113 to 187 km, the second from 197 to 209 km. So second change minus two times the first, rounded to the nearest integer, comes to -5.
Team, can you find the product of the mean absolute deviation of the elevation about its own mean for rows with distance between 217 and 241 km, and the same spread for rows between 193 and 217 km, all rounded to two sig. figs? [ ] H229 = 12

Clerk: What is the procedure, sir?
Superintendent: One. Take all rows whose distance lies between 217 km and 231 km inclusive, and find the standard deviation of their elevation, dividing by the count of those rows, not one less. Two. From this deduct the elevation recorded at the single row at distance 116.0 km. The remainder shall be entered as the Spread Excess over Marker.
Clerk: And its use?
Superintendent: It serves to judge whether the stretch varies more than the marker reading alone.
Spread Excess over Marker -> -46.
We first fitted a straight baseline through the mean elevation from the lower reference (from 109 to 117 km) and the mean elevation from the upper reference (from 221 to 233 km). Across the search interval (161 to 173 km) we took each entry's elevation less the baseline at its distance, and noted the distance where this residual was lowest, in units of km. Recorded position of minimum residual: 164.0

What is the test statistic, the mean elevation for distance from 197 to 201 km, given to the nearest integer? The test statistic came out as 47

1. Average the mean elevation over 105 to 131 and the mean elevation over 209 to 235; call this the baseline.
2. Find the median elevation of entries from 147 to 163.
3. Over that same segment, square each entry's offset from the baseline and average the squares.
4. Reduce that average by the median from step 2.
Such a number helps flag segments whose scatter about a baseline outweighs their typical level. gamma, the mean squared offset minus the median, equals -44.97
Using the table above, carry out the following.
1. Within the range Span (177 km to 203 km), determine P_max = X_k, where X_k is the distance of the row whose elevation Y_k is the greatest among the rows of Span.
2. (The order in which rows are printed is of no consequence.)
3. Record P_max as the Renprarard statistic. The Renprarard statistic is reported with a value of 182.0 km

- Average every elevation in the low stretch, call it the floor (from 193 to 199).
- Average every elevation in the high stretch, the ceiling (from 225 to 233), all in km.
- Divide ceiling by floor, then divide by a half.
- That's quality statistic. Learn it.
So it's 2.14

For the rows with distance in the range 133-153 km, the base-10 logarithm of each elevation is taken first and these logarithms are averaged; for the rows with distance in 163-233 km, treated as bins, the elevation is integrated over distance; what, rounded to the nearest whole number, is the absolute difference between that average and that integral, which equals 3282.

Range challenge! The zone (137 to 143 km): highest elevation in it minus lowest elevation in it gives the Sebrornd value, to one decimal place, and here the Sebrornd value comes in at 2.9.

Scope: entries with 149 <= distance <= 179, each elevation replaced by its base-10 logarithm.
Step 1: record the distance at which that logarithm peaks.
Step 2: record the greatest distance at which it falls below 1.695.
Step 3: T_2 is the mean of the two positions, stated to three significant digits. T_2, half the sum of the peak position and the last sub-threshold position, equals 173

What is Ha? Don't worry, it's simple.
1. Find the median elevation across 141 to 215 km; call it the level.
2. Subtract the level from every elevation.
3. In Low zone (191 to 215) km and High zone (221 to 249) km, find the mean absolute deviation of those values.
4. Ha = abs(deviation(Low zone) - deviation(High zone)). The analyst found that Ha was 1.3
